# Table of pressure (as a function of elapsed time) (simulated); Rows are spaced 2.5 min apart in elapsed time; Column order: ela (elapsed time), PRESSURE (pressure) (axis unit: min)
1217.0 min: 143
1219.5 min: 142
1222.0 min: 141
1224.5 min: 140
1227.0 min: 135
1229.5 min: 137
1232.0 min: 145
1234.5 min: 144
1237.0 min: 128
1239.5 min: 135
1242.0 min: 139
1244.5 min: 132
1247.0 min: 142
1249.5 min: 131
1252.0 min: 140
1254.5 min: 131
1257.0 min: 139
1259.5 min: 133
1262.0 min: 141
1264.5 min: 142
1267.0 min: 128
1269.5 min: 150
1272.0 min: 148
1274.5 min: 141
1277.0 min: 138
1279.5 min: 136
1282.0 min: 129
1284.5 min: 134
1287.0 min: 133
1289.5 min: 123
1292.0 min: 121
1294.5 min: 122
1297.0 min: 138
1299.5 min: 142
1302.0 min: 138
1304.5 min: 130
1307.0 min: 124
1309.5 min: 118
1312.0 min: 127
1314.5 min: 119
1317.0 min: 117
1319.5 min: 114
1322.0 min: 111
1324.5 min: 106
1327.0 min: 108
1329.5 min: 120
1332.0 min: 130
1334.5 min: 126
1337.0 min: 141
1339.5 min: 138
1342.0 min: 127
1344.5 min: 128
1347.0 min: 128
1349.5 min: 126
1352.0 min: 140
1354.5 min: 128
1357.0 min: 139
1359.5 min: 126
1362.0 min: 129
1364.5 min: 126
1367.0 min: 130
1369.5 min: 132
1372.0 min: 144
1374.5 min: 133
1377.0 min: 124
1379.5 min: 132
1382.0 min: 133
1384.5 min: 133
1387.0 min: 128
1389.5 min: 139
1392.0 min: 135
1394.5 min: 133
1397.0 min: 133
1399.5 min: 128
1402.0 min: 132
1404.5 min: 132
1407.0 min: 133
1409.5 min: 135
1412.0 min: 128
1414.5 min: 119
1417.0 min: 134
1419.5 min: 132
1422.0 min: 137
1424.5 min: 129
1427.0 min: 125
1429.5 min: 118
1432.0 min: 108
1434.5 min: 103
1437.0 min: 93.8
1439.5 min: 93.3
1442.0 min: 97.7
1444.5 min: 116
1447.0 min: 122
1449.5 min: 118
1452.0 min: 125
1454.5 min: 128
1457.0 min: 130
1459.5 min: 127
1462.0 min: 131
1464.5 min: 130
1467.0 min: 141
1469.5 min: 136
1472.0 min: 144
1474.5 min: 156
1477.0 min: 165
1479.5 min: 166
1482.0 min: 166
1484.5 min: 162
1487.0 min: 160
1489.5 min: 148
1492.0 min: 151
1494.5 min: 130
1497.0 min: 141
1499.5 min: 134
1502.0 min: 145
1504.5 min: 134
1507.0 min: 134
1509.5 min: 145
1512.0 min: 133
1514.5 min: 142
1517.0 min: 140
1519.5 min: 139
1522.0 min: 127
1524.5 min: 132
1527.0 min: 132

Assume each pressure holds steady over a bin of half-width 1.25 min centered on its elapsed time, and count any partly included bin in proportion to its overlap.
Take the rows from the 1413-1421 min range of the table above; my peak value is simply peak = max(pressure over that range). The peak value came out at 134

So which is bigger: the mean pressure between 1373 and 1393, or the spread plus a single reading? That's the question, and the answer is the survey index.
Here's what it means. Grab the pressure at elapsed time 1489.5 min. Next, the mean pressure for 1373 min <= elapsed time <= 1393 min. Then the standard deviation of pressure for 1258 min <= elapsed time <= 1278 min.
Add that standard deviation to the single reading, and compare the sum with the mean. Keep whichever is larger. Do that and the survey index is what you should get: 155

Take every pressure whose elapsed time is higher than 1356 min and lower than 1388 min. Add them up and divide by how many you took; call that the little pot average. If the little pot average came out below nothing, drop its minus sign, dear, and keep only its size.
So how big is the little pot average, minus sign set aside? 131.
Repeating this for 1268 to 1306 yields 135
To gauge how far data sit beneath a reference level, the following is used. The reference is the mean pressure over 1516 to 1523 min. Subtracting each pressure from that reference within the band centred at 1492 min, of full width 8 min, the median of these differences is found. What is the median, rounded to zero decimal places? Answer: -13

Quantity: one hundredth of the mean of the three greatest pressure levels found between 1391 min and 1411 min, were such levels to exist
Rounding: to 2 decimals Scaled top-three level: 1.34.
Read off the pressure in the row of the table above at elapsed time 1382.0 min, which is 133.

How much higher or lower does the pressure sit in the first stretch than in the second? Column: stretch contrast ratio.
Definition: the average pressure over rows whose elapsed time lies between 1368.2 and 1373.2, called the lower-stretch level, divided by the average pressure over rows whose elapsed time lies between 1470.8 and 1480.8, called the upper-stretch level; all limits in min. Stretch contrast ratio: 0.87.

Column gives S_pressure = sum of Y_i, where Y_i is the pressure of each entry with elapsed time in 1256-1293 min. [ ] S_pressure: 2036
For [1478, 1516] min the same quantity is 2191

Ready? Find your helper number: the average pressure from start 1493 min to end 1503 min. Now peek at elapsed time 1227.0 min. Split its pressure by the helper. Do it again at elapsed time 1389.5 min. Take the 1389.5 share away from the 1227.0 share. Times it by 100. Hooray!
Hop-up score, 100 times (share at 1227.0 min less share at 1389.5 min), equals -3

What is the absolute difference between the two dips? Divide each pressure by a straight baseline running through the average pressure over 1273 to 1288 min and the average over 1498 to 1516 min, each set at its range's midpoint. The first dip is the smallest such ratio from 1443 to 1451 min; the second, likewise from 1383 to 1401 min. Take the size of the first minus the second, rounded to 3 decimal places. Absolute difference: 0.091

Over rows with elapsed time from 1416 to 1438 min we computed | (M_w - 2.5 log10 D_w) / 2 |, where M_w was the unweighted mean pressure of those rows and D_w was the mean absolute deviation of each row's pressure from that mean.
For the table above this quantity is 59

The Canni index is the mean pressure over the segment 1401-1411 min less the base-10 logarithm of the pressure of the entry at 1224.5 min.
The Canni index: 131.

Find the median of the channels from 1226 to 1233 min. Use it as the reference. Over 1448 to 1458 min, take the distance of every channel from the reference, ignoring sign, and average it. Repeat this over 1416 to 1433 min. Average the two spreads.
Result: 11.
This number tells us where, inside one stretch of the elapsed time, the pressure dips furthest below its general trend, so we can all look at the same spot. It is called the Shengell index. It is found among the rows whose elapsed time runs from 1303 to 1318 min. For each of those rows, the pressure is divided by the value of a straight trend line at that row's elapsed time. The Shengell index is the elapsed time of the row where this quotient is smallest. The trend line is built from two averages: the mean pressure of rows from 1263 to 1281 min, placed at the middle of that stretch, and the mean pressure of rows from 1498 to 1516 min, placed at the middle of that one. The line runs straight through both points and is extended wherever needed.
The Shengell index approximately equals 1317.0 min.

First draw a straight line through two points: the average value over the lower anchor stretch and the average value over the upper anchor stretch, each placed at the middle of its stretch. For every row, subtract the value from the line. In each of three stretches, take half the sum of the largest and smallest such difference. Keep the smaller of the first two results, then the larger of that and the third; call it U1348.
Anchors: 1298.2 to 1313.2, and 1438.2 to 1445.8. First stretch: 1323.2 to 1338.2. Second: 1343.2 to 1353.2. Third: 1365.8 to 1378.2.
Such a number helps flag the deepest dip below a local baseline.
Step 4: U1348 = -12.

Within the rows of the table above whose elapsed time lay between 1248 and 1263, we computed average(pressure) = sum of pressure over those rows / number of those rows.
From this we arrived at 136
